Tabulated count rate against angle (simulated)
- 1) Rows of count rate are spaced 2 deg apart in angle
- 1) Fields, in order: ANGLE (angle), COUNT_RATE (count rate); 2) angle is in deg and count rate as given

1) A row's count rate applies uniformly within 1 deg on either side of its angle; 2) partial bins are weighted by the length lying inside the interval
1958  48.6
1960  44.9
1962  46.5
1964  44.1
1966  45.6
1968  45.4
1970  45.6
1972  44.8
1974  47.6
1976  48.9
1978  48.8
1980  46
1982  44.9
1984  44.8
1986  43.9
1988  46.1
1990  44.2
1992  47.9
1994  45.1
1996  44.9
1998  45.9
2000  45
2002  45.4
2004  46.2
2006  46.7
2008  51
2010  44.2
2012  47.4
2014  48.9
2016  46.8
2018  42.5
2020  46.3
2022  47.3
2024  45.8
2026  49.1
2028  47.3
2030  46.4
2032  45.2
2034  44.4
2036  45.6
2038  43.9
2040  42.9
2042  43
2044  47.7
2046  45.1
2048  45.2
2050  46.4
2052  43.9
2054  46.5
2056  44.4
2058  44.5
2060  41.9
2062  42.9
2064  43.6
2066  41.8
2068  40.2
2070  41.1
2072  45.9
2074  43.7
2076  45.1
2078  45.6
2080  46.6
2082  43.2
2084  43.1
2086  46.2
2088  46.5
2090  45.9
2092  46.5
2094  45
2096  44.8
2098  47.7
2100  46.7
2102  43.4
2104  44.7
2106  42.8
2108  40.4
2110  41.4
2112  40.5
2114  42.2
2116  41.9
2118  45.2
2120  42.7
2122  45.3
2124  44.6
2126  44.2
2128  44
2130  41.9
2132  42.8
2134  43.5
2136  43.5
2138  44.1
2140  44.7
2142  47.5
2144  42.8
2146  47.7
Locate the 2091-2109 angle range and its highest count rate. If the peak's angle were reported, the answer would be 2098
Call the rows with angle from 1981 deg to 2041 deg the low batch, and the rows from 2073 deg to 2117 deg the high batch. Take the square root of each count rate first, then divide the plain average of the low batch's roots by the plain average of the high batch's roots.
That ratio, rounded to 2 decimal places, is 1.02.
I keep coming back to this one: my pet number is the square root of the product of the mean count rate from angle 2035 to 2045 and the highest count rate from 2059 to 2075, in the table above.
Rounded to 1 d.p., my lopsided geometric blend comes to 45.3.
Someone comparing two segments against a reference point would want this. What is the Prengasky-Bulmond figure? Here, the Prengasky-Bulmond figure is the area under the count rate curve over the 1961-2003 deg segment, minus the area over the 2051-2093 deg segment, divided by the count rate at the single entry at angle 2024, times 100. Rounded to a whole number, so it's 141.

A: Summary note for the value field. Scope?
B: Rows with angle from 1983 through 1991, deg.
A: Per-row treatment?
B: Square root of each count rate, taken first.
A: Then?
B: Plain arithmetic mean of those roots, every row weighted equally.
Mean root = 6.69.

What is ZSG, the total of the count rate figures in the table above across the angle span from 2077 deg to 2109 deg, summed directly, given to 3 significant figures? 719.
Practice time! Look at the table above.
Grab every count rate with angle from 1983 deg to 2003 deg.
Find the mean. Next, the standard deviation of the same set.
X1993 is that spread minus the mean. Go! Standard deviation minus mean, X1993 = -44.2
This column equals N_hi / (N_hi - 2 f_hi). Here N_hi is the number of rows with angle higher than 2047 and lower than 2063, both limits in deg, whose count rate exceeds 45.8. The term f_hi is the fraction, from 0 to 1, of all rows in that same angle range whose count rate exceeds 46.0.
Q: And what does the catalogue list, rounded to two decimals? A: 1.33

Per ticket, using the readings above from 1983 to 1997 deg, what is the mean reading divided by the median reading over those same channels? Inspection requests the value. 1.008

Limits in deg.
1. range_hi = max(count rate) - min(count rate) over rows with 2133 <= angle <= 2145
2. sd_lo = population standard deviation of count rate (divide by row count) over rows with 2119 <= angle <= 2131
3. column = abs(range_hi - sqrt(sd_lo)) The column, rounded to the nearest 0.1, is 3.6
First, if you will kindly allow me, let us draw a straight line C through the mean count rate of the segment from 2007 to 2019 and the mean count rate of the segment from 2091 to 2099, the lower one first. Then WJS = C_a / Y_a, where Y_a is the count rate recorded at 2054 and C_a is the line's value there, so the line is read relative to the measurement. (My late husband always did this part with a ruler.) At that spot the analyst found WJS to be 1.00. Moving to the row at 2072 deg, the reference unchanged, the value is 1.01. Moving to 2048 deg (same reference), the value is 1.03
